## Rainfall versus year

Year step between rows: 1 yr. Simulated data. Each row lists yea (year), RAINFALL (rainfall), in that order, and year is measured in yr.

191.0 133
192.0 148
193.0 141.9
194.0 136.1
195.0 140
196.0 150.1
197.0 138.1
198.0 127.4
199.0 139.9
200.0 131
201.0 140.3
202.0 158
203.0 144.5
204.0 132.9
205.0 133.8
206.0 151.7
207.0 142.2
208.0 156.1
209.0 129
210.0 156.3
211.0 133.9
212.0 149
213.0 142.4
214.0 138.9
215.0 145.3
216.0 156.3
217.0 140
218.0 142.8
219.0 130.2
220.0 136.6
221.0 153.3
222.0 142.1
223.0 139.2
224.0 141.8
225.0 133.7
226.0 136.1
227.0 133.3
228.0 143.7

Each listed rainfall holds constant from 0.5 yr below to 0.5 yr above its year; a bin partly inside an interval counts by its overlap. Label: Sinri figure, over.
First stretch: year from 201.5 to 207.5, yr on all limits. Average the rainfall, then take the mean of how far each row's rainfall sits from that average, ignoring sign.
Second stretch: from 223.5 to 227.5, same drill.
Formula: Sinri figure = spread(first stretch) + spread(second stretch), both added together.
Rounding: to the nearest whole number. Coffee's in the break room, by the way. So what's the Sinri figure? 10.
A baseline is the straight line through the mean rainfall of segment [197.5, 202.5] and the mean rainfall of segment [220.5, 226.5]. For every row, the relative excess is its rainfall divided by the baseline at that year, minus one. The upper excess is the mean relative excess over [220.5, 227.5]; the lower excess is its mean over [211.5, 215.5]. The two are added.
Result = 0.018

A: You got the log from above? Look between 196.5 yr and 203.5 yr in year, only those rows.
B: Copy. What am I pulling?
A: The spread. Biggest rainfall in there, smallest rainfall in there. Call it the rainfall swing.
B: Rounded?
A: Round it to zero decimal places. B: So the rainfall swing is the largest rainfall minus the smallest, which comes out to 31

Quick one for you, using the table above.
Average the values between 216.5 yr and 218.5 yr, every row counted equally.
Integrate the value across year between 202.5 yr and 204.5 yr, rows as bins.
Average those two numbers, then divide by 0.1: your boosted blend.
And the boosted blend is 2094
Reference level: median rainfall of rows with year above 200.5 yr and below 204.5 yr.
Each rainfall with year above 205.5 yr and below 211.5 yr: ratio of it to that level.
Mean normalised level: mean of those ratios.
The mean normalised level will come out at 1.02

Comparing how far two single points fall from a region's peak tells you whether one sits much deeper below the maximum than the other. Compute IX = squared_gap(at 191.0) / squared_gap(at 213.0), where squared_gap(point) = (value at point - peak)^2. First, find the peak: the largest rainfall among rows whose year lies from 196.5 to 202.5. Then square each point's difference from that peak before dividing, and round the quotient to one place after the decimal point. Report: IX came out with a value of 2.6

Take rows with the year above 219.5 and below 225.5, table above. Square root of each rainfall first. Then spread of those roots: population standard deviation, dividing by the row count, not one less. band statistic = 0.26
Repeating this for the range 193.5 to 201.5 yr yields 0.27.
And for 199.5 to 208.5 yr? 0.40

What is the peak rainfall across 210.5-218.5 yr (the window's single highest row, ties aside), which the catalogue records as 156.3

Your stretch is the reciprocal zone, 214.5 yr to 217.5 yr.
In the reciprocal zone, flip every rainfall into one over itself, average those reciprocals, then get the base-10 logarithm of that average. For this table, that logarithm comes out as -2.17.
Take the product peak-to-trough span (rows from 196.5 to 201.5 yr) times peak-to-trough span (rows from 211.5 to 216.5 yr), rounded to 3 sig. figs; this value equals 224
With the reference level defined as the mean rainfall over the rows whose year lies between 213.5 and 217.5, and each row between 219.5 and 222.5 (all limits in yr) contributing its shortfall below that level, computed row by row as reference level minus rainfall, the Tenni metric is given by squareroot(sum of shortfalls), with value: 1.8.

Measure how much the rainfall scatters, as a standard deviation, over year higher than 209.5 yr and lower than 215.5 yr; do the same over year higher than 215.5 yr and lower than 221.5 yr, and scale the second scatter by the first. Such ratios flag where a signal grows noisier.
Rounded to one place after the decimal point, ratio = 1.3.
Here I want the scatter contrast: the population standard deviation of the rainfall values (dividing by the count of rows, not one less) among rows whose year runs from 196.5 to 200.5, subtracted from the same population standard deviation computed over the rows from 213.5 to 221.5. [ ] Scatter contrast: 3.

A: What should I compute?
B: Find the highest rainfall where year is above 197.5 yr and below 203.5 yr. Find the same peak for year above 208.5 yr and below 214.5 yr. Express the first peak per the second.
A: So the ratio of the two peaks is 1.01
